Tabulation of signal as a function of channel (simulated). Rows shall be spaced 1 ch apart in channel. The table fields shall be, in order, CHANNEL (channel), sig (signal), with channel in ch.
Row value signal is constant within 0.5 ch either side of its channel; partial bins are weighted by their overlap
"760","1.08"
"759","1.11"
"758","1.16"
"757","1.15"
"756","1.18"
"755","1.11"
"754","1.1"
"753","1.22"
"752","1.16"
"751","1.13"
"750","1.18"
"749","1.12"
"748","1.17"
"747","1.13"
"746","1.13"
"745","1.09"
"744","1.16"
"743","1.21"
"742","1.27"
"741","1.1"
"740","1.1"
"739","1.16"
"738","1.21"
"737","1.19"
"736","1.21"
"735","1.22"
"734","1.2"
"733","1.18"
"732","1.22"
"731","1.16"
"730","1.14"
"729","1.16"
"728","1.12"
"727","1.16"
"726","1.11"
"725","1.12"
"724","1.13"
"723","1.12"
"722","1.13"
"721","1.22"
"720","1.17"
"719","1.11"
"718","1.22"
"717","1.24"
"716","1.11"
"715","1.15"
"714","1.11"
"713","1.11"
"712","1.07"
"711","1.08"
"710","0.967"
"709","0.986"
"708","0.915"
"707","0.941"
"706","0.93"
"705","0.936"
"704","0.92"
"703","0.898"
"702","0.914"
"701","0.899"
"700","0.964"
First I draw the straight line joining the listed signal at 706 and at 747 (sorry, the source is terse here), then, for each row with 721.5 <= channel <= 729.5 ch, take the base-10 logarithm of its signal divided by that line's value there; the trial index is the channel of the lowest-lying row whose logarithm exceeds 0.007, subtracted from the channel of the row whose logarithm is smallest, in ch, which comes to 6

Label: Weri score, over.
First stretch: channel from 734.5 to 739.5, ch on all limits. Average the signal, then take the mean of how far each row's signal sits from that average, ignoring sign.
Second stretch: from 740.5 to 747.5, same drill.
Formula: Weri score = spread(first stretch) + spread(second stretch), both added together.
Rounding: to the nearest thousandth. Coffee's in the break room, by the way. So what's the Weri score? 0.068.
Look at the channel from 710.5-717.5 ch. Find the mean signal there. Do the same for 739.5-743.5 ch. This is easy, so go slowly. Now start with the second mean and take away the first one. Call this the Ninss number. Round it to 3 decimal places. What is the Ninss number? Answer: 0.046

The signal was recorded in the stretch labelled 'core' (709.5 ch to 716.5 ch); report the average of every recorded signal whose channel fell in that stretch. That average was 1.09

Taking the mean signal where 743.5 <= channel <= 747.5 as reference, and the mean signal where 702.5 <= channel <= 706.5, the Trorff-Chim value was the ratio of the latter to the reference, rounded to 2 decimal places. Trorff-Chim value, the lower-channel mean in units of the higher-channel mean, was 0.82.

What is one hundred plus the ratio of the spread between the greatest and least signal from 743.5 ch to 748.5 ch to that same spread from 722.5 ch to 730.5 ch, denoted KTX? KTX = 102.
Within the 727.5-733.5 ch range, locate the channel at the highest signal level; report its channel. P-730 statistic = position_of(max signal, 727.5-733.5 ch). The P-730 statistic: 732 ch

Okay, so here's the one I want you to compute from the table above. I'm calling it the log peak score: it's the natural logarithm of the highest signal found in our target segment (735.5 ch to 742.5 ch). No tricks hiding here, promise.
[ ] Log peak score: 0.239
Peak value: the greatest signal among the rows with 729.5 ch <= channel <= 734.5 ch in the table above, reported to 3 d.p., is 1.220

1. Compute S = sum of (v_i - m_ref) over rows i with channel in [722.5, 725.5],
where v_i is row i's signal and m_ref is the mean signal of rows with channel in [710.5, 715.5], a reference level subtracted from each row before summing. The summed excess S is 0.1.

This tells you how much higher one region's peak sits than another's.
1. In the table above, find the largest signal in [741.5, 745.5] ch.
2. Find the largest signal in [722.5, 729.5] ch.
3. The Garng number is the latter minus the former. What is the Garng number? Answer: -0.11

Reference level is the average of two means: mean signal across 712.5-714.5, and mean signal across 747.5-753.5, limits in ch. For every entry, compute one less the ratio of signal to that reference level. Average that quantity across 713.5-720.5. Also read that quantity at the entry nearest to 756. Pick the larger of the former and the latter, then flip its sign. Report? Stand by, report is 0.019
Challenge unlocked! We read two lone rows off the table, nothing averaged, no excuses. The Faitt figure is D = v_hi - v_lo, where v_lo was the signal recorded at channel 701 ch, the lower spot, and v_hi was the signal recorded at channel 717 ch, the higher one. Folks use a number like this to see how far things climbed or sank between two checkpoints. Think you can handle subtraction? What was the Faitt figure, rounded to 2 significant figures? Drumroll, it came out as 0.34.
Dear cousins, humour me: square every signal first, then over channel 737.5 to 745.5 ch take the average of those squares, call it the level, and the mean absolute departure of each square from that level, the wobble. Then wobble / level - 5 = -4.91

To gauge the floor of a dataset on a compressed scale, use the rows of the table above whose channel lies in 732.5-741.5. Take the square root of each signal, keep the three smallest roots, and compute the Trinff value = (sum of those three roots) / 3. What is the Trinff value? 1.058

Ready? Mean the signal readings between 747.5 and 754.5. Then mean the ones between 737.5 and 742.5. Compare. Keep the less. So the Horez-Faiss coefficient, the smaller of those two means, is 1.15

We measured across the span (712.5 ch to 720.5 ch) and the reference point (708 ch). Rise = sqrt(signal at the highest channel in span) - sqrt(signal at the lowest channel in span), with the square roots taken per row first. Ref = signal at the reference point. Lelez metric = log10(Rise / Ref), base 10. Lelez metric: -1.51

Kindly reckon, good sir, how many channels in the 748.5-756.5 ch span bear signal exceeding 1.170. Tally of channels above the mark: 3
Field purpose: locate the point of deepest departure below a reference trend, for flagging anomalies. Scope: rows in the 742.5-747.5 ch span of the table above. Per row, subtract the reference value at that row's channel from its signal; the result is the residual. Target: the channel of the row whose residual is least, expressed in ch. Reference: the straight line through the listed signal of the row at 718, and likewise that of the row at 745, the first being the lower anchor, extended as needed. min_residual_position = 745 ch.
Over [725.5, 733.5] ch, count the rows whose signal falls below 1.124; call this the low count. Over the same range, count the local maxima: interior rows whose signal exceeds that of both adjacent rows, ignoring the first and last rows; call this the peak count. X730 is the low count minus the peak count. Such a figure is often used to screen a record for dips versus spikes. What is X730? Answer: -1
